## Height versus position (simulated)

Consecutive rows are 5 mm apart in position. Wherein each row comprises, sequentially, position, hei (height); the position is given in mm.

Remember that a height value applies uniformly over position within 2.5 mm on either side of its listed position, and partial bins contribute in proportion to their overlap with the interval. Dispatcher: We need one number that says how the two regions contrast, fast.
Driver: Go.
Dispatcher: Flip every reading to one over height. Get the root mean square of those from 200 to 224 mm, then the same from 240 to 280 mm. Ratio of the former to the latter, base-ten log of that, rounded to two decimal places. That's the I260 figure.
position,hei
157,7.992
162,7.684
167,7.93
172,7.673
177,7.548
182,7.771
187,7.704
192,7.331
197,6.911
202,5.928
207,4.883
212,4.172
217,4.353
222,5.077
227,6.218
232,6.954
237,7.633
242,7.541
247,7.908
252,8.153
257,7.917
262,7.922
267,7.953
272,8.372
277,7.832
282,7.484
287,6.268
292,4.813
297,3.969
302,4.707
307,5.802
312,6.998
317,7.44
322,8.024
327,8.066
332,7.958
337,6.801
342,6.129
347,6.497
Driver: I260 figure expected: 0.22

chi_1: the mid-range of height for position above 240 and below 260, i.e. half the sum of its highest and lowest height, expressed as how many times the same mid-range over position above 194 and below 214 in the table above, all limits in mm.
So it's 1.42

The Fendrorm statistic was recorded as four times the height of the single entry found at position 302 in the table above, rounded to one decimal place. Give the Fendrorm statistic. 18.8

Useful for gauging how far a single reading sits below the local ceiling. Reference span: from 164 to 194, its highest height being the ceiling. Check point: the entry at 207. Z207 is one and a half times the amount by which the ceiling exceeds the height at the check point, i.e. 4.6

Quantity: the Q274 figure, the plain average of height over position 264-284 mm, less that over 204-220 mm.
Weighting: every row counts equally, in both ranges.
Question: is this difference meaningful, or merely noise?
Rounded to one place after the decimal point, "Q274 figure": 3.4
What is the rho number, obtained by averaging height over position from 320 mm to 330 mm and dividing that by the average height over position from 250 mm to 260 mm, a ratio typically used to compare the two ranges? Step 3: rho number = 1.00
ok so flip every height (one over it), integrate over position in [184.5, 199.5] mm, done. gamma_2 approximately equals 2.05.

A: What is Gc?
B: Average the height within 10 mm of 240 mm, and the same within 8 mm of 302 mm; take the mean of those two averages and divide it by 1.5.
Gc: 4.1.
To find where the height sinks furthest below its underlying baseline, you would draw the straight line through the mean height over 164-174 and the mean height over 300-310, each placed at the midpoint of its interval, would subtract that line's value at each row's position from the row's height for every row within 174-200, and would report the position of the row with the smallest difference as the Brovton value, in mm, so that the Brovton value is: 197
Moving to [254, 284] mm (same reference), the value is 257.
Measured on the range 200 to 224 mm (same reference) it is 212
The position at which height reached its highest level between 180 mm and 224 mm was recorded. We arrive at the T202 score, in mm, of 182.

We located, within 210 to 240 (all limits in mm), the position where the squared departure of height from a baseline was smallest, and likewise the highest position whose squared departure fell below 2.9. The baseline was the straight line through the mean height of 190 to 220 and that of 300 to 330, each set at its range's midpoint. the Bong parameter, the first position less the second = -10 mm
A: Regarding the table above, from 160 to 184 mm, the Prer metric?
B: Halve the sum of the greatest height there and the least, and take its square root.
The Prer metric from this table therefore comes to 2.78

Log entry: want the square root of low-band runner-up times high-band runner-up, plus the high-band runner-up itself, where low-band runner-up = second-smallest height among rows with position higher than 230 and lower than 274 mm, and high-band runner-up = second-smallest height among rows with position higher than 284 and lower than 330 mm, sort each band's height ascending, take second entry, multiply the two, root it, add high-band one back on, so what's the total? 10.7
